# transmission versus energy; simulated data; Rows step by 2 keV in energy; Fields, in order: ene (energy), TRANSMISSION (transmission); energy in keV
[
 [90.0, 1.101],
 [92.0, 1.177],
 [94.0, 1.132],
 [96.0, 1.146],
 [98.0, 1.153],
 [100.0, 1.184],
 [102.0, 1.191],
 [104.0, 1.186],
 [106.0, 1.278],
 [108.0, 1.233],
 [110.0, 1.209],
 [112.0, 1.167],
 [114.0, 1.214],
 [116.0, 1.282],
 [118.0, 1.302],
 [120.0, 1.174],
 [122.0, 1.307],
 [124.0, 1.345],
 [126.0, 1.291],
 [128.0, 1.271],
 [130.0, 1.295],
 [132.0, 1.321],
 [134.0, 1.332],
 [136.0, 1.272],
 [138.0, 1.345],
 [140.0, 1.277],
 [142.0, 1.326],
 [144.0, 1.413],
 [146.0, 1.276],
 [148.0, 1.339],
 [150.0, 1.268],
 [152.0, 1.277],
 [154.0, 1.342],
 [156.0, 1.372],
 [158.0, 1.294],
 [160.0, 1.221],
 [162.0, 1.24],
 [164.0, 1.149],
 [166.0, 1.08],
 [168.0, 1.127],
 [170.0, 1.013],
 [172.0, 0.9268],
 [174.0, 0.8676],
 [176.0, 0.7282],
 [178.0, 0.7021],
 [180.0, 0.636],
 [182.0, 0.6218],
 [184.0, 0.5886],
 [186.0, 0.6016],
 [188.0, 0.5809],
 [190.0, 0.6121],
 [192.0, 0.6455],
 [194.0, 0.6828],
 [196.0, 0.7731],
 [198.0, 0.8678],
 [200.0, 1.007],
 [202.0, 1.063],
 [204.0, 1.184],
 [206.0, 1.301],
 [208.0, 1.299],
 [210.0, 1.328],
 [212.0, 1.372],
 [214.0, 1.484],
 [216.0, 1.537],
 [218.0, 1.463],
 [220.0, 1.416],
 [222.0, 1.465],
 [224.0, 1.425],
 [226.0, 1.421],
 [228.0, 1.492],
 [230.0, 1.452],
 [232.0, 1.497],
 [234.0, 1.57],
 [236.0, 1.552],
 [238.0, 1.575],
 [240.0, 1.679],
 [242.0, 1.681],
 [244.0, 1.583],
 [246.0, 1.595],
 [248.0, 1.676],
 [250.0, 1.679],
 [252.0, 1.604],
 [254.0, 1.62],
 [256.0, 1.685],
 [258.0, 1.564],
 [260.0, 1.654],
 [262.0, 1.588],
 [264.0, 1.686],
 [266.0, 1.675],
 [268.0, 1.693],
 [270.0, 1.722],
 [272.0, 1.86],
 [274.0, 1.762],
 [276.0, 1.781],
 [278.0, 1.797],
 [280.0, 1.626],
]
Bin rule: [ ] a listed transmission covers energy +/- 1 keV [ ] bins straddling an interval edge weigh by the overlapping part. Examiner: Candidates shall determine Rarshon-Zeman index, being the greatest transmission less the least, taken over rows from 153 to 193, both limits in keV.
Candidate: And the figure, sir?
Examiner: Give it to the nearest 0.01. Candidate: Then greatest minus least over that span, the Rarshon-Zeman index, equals 0.79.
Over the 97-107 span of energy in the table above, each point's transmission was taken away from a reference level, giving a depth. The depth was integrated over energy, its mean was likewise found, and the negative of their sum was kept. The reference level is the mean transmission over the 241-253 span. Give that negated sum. -4.8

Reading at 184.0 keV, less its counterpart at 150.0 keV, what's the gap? -0.68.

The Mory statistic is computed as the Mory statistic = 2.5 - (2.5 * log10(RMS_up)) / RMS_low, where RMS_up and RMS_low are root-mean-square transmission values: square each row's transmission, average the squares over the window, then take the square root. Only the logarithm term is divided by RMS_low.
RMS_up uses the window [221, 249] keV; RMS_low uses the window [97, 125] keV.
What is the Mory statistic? 2.11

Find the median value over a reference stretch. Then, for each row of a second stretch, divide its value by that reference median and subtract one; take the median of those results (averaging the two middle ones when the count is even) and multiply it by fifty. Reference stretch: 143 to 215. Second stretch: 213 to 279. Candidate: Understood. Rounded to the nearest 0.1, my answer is 22.3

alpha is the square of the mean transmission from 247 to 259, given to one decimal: 2.7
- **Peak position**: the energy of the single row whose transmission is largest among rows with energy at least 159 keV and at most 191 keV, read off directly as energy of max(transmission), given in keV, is 162.0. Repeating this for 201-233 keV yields 216.0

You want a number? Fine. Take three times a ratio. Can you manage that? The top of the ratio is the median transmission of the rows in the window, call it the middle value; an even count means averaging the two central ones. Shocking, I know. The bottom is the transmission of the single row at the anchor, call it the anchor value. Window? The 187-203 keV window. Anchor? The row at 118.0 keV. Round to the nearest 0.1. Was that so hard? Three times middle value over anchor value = 1.7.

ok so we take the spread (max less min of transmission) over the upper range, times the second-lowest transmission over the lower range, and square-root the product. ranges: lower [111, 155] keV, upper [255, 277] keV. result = 0.59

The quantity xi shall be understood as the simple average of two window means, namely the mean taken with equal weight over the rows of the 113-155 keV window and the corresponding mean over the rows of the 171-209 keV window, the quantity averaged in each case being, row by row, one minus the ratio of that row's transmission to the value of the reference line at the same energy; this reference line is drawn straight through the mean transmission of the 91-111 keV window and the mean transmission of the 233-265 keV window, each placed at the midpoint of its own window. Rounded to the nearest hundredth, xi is 0.21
